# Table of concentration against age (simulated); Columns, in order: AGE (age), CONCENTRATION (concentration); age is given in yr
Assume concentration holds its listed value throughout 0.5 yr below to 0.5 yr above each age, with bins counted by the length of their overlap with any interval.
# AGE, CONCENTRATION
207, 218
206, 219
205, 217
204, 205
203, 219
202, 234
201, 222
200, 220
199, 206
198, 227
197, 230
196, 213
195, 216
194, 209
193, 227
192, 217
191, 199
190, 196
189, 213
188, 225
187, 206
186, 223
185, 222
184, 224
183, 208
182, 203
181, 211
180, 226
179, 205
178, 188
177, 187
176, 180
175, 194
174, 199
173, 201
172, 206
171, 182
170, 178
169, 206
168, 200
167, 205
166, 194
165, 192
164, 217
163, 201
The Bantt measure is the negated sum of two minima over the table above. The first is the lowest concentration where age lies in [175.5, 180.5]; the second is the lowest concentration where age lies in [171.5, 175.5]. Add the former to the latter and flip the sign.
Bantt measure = -374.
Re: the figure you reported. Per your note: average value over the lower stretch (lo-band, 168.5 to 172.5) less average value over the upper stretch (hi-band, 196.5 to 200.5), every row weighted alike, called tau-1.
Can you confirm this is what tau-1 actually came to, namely -28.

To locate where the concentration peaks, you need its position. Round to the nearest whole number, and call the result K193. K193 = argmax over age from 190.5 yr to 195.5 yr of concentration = 193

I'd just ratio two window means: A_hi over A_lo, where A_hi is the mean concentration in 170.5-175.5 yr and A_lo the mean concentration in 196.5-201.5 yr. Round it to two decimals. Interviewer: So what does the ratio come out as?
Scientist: 0.89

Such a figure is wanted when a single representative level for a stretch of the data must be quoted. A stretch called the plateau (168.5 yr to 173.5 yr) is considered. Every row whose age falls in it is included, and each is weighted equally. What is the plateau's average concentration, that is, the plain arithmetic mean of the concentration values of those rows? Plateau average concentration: 195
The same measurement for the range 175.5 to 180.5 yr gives 197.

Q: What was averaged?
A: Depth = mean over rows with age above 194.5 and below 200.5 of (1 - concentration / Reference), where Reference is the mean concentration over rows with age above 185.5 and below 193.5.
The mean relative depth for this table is -0.03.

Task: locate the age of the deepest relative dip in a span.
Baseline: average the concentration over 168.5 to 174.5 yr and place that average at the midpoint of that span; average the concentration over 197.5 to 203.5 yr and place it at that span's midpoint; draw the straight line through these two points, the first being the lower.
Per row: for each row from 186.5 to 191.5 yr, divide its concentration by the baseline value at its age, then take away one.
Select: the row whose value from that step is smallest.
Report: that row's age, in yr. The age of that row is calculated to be 190 yr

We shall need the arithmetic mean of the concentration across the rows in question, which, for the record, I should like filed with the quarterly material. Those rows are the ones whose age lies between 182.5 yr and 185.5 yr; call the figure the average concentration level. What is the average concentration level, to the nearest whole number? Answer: 218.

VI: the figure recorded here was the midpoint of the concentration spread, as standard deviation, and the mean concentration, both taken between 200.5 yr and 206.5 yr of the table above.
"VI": 114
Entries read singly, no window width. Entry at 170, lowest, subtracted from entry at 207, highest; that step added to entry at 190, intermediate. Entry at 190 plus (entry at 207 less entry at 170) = 236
